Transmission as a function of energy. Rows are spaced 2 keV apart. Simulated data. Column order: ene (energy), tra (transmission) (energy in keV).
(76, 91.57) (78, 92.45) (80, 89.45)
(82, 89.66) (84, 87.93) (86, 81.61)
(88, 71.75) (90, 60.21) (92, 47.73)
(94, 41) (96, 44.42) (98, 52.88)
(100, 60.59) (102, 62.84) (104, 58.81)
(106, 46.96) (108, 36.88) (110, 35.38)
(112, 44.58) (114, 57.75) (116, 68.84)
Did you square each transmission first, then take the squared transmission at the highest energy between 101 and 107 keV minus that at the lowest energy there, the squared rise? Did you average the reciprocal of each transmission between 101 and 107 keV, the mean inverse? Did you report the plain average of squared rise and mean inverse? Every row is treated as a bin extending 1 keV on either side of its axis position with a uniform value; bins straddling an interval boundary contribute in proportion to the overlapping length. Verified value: -872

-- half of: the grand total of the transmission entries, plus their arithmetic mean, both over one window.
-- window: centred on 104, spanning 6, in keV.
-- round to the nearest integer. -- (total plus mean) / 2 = 112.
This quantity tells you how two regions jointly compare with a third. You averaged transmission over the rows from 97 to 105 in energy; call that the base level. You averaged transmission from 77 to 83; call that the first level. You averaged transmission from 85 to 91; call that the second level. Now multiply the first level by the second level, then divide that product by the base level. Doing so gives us 110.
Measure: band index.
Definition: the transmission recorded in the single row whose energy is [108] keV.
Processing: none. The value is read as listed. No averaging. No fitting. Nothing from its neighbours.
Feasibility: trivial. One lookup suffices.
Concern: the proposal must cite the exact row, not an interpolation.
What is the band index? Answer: 36.88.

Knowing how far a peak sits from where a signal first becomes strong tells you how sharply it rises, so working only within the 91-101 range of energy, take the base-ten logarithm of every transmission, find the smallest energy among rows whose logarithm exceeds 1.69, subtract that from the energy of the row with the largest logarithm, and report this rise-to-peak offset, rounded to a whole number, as 2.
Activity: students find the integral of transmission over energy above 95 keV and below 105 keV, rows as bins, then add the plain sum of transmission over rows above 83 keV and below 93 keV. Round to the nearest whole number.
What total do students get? 908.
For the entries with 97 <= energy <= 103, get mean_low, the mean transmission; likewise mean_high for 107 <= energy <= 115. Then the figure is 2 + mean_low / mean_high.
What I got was 3.35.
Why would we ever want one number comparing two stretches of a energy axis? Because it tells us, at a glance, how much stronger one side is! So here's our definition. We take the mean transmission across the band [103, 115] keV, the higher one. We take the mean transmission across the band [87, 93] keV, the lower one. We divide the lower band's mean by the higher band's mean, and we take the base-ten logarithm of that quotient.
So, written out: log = 0.1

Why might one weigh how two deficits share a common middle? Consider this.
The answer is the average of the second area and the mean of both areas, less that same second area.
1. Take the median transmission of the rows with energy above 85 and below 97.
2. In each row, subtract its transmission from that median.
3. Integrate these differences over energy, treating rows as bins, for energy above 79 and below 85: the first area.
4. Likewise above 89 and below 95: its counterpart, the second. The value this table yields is -59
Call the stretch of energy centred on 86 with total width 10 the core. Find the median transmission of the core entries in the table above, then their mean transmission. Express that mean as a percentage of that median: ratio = 96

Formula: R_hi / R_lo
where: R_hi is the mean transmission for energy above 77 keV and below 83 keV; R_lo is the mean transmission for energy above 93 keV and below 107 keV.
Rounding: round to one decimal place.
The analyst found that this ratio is 1.7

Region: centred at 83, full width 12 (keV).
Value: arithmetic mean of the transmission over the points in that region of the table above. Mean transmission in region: 85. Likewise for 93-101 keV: 50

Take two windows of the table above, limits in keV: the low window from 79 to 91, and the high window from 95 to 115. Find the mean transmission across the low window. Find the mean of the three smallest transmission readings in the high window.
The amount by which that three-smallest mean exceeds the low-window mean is -41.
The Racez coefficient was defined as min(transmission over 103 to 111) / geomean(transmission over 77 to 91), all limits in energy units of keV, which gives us 0.4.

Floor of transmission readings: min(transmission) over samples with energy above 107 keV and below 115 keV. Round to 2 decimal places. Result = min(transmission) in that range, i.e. 35.38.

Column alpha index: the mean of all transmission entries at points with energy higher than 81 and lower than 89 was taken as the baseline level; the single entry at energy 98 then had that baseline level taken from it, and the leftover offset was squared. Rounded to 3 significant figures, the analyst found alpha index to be 891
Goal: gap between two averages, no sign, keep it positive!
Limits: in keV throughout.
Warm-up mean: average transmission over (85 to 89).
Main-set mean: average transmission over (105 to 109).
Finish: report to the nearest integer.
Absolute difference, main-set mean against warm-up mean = 35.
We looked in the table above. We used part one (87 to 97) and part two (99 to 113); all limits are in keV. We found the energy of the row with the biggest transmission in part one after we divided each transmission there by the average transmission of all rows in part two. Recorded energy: 88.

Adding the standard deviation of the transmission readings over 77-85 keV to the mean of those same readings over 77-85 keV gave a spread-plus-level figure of 92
